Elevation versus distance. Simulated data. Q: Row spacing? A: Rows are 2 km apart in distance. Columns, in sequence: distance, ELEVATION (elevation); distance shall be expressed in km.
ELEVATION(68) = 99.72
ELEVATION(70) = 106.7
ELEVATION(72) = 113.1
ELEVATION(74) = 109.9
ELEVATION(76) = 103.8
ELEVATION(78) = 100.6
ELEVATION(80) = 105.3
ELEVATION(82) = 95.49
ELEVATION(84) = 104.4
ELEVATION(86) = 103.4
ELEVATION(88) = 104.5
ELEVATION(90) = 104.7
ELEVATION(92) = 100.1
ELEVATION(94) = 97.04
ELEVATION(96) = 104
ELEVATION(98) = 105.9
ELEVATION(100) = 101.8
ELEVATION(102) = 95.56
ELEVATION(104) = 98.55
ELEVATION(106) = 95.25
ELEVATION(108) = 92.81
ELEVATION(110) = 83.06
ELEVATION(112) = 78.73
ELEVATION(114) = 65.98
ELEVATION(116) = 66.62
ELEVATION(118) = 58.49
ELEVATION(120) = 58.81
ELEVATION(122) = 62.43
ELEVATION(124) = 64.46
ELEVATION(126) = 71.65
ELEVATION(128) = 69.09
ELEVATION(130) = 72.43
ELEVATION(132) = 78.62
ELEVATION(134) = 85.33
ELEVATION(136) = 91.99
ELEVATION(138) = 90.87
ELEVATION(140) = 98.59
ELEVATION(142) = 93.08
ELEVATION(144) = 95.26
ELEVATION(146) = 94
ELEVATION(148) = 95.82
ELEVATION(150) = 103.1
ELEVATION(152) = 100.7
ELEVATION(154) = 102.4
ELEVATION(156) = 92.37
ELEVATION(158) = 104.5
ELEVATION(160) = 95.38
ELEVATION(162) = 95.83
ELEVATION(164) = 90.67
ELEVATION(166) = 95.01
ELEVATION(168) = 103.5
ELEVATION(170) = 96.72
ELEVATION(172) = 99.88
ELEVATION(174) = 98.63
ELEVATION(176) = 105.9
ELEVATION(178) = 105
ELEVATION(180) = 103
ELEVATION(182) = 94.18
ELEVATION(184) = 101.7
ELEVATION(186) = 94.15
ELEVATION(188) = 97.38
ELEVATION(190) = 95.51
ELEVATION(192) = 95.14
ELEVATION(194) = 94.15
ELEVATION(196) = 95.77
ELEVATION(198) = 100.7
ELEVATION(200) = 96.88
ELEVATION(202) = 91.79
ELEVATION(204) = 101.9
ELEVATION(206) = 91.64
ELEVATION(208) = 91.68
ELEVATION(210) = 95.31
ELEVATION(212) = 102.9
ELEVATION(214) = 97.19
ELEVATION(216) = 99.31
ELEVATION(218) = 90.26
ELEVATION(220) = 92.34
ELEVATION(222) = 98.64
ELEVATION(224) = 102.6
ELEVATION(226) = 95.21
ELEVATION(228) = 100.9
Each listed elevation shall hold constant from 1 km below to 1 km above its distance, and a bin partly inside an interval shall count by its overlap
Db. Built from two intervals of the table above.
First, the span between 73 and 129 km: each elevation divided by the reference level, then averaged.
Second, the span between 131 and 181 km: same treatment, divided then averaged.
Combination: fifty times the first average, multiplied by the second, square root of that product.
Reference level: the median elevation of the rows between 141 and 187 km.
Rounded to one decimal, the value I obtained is 6.8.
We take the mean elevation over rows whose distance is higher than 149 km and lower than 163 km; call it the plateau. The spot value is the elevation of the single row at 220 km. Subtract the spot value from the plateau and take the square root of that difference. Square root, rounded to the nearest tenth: 2.6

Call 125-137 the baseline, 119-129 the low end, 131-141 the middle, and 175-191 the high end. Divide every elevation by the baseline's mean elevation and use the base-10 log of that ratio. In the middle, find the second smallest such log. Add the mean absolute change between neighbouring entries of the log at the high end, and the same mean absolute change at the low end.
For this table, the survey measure 0.083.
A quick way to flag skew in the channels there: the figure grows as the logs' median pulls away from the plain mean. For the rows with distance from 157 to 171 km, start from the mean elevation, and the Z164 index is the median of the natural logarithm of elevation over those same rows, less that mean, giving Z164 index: -92.8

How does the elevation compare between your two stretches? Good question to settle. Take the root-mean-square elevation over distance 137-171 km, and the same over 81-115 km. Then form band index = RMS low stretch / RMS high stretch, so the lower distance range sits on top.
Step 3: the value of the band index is 0.99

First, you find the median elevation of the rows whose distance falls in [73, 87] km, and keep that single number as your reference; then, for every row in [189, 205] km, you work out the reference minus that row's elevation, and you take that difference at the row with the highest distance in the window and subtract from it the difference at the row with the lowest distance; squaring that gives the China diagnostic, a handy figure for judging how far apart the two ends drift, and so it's 41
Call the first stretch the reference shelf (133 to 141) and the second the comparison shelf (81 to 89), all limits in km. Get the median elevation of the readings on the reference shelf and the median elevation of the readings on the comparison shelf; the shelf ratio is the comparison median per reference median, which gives 1.14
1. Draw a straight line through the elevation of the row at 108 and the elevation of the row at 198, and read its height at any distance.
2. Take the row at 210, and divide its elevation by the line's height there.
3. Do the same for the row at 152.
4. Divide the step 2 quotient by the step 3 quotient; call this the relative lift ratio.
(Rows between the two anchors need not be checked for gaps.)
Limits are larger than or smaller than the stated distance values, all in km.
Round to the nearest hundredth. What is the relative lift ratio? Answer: 0.90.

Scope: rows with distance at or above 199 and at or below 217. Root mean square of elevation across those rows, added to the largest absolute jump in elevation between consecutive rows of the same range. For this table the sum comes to 107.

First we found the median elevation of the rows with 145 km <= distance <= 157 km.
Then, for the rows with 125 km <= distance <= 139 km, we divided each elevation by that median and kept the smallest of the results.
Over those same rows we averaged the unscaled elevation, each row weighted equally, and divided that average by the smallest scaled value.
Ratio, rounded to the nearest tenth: 113.8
